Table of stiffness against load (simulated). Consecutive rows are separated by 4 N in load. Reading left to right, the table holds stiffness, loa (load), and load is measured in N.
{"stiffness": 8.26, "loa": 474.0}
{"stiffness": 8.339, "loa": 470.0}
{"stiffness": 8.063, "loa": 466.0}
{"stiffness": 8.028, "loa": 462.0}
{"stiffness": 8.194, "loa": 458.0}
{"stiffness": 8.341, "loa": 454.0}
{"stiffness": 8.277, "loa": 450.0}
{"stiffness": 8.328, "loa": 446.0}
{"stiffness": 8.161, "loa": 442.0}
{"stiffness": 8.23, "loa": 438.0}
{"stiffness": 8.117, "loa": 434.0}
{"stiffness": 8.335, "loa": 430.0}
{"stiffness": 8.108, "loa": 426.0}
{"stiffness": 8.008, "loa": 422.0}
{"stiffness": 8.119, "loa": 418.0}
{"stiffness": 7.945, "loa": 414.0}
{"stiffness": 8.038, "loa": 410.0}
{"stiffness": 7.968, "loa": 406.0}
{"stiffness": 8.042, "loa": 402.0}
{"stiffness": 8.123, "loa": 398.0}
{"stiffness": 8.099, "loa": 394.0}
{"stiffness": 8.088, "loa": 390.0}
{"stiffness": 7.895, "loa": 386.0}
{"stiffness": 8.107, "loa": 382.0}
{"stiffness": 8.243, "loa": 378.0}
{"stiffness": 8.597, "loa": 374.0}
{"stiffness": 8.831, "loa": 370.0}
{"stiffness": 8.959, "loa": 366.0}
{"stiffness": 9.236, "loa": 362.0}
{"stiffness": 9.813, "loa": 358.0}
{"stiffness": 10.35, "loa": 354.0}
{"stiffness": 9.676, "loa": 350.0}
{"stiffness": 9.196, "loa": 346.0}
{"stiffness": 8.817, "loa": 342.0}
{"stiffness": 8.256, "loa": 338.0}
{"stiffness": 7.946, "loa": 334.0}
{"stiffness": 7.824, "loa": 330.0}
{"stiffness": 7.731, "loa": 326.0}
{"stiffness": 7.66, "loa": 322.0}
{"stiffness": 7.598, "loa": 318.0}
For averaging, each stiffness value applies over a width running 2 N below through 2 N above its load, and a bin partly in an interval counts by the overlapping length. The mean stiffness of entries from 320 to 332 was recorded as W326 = 7.74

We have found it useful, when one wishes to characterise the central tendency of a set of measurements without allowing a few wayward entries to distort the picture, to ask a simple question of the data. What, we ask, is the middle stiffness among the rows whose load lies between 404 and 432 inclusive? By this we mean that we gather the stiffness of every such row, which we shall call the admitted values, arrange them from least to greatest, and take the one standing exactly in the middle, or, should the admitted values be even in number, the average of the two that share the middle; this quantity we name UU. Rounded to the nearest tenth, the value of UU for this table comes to 8.0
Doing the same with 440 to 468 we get 8.2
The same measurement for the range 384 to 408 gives 8.1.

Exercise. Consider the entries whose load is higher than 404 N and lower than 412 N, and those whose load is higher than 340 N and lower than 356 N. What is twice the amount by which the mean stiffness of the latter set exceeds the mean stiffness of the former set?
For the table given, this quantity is 3.0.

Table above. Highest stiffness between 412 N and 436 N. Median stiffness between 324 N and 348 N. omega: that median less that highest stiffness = -0.23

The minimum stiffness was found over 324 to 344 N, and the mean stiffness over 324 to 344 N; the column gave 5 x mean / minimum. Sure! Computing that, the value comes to 5.25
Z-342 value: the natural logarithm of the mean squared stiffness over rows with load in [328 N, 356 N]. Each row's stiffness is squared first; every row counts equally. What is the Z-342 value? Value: 4.37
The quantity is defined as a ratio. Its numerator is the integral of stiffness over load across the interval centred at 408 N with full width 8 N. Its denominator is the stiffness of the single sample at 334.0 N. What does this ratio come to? 8.1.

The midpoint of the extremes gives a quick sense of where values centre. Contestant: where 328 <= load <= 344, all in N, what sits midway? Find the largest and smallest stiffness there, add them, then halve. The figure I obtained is 8.32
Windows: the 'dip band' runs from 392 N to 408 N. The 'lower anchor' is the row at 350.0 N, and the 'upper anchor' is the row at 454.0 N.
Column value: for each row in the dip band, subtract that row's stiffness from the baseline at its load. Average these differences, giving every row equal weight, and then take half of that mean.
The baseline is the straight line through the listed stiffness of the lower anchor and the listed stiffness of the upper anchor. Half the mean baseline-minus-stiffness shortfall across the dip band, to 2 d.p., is 0.49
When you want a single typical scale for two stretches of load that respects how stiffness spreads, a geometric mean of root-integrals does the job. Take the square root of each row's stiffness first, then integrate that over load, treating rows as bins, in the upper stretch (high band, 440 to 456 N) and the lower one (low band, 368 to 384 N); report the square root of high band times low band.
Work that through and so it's 46.3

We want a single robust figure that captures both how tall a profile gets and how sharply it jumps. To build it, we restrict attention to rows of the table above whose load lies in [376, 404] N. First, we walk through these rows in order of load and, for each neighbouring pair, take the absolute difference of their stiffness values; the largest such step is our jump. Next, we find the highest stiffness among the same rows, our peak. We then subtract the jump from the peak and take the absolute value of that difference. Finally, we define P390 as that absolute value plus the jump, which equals 8.2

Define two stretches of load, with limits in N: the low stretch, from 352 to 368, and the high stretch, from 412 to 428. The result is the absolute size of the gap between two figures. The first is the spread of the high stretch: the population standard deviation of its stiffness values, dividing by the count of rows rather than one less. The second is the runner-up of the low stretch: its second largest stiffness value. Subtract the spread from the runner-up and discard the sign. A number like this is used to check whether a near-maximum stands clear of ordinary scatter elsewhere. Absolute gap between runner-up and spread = 9.7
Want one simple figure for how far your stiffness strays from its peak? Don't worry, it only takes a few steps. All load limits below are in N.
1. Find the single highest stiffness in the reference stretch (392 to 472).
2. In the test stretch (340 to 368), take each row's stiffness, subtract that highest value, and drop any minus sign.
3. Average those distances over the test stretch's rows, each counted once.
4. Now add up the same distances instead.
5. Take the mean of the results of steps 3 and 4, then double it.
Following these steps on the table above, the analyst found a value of 8.8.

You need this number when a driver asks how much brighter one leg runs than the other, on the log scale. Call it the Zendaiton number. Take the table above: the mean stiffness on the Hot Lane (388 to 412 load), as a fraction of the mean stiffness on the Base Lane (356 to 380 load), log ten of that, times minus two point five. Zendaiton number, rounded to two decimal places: 0.11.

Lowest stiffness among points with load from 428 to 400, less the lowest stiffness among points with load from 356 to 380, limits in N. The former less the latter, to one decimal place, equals -0.3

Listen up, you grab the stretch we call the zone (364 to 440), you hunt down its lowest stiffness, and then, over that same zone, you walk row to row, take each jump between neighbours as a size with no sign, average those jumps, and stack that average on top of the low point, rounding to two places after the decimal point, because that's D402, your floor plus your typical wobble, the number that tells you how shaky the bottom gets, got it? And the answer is 8.04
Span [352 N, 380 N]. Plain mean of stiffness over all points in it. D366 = 9.15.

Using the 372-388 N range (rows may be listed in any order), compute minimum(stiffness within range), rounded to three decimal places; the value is 7.895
